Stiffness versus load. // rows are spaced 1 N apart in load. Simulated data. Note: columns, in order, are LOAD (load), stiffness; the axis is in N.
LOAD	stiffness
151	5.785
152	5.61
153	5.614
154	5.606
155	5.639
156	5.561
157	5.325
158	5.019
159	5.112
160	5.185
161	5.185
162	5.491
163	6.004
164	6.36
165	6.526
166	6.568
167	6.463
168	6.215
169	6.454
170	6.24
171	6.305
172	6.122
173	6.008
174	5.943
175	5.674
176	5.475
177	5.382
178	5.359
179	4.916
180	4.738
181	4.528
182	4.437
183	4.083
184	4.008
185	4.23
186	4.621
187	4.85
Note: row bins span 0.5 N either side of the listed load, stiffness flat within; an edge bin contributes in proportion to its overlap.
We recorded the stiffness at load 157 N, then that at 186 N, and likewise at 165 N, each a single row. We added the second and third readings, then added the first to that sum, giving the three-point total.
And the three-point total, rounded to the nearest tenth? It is 16.5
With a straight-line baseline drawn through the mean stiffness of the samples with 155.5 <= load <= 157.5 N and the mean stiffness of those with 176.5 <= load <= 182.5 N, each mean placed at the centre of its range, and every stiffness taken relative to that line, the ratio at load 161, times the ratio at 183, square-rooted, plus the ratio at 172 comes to 2.12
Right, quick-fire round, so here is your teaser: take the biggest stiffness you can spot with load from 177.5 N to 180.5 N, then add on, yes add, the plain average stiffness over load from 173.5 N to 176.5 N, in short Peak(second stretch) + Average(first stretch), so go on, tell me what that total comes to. 11.06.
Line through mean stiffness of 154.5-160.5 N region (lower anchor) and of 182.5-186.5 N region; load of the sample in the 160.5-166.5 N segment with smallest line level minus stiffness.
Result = 166 N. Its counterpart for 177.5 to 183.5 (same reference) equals 178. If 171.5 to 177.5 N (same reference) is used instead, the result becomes 172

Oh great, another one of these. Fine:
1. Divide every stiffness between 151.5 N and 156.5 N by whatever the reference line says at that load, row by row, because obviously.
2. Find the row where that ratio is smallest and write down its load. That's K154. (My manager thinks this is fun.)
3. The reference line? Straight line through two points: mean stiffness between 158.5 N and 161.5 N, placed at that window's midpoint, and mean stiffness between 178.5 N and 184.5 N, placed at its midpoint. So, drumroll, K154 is 152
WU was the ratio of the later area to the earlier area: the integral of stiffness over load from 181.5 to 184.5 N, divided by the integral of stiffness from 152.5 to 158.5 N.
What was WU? 0.38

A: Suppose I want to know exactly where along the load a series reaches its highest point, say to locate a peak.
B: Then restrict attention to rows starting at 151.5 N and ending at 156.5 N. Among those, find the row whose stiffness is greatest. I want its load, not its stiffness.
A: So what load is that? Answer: 155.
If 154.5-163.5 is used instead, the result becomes 163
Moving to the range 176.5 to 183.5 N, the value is 177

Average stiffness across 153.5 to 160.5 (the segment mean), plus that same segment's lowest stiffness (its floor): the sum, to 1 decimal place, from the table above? 10.4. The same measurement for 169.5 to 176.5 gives 11.4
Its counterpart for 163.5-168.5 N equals 12.6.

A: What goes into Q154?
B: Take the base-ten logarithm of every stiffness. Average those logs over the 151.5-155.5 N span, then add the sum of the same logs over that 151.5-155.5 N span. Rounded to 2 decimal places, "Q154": 3.75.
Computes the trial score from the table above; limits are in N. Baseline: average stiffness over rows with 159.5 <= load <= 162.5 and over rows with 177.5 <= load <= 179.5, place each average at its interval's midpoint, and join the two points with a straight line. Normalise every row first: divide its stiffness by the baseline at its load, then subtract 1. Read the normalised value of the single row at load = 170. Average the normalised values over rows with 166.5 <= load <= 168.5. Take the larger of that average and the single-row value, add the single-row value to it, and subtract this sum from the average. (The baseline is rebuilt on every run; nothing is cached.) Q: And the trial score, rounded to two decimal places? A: -0.20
